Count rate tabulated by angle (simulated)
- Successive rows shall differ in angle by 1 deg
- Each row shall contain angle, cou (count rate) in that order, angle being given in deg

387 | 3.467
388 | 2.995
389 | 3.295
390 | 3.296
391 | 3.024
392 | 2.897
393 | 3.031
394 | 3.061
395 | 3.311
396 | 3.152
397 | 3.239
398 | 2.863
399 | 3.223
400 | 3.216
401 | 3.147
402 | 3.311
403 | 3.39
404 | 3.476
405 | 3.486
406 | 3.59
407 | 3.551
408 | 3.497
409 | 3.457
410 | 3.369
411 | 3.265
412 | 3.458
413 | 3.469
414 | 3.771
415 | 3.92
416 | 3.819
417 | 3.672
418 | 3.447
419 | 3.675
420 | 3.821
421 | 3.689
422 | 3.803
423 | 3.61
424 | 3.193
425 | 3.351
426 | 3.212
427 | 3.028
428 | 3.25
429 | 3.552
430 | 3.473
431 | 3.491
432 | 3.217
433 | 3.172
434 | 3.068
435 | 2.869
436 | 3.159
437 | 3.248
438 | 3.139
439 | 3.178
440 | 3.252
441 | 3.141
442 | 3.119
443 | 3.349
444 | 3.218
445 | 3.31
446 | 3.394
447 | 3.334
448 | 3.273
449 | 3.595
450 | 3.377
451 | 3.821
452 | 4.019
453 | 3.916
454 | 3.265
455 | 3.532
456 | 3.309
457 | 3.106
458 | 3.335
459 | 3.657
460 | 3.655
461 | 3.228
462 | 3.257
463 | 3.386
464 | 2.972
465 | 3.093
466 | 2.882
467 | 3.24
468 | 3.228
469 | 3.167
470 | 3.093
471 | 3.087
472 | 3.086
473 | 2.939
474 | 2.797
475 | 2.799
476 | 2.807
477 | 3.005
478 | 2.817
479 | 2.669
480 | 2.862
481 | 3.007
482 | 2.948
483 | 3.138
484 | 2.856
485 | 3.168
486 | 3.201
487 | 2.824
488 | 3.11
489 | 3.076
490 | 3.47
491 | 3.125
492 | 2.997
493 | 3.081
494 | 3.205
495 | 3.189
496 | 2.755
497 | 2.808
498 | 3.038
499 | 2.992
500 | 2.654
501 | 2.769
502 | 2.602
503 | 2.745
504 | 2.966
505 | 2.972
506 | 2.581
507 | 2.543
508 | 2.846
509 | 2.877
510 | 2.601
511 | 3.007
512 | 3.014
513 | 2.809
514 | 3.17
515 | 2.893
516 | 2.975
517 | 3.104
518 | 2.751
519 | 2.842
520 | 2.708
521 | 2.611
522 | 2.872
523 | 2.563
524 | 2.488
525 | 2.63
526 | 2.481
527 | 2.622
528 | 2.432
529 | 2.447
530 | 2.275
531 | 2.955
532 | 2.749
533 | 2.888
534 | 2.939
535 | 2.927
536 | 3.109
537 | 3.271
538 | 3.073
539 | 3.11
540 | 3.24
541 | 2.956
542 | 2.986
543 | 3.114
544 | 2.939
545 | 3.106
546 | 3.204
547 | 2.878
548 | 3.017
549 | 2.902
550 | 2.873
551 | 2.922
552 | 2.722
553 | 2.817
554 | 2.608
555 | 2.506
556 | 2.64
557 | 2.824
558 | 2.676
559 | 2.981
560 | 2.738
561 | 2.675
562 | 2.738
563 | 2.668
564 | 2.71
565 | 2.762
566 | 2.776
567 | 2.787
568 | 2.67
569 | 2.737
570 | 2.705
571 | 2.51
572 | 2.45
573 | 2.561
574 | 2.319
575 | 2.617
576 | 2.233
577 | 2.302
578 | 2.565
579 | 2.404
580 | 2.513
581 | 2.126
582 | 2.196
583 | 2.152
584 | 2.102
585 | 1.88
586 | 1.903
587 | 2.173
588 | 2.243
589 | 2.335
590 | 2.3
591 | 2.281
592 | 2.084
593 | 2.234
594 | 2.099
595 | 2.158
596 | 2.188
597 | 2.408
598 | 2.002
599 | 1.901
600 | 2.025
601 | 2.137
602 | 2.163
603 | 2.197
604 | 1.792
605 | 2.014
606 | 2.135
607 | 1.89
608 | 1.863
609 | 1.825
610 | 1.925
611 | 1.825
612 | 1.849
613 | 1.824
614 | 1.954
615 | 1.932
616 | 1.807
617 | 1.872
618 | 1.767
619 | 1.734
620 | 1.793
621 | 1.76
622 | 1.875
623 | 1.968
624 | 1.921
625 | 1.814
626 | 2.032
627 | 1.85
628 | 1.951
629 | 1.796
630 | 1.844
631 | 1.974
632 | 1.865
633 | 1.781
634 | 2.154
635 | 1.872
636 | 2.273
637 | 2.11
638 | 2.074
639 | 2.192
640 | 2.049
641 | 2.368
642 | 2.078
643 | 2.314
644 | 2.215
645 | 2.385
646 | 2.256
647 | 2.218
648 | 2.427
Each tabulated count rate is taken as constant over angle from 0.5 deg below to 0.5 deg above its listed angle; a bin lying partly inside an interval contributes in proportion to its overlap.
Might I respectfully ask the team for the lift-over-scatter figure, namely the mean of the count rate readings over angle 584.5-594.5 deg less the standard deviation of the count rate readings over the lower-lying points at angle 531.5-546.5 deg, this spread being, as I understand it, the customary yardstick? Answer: 2.0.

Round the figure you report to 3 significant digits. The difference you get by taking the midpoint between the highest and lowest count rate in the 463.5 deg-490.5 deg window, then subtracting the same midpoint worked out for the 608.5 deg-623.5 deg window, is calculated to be 1.22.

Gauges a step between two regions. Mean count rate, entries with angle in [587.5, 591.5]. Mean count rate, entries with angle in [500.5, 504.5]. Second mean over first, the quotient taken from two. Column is 0.79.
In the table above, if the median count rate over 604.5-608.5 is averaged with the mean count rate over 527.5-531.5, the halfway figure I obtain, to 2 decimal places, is 2.24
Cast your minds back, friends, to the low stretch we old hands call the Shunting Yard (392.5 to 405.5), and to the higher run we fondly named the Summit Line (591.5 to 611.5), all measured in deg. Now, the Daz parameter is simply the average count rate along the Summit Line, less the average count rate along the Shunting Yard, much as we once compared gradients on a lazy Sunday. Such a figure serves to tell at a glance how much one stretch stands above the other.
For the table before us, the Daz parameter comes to -1.2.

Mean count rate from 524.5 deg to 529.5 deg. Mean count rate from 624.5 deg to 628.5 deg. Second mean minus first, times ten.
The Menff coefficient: -6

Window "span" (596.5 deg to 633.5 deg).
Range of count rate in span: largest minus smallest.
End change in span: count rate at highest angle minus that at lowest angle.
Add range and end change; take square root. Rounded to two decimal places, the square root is 0.22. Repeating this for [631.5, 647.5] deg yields 0.98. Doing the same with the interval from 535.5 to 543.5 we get 0.57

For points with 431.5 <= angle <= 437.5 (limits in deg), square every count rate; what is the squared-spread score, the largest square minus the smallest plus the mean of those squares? 12.1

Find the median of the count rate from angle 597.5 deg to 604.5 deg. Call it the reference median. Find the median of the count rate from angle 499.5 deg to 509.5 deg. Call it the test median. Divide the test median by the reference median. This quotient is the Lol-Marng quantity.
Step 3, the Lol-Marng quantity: 1.36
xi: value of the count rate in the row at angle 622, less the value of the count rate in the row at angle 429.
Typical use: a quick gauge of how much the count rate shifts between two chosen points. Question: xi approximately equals -1.7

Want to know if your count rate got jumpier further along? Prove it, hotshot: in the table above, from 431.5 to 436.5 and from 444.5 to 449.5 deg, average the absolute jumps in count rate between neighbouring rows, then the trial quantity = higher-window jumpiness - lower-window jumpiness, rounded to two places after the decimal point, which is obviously -0.03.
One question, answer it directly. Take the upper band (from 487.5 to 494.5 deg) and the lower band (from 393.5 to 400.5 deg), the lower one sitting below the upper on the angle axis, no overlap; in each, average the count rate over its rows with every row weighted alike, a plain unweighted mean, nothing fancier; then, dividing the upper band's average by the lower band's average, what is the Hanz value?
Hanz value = 1.00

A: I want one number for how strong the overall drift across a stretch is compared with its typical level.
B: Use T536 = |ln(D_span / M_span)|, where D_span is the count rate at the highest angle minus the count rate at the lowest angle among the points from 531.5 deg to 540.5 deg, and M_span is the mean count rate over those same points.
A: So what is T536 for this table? 1.8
